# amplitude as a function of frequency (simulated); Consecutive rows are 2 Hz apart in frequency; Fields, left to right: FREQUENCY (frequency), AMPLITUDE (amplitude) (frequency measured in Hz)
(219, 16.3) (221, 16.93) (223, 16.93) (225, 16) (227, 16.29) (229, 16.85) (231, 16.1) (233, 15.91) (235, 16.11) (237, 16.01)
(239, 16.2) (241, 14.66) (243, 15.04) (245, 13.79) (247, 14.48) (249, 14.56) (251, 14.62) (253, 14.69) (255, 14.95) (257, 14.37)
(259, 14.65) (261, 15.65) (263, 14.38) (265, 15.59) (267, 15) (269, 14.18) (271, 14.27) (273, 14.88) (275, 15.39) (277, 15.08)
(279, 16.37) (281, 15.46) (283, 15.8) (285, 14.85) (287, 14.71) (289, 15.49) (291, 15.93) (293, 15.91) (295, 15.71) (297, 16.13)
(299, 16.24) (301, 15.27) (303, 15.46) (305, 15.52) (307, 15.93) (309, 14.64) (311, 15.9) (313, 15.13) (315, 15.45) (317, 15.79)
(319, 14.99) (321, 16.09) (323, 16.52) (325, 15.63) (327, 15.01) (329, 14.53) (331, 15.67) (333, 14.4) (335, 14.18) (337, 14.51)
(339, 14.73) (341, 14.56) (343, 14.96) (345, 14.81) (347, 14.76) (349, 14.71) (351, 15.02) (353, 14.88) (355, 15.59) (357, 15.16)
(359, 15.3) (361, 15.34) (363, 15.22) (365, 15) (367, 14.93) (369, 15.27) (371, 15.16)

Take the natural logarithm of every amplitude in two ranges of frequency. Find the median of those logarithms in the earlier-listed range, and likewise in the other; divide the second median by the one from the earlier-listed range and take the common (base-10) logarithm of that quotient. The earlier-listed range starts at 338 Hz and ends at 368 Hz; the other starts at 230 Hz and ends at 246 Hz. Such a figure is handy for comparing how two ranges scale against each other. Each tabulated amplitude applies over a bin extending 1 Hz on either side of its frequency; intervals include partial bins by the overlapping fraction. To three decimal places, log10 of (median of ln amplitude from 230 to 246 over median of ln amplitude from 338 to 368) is 0.010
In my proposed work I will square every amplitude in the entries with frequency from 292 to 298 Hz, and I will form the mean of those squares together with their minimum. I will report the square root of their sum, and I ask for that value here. 22.4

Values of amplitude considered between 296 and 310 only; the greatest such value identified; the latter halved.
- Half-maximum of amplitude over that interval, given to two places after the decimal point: 8.12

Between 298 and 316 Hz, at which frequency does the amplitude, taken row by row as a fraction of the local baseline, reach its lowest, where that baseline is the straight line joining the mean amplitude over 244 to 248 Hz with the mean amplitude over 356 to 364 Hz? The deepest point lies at 309 Hz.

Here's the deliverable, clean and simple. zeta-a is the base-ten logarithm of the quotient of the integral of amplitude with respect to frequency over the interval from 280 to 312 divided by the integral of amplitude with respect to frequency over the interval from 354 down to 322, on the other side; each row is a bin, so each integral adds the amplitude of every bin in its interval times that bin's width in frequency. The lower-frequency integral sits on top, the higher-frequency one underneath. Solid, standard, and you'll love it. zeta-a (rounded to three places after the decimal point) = 0.018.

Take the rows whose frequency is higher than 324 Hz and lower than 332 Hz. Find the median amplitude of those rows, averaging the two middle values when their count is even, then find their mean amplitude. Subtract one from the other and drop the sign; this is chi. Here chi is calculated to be 0.11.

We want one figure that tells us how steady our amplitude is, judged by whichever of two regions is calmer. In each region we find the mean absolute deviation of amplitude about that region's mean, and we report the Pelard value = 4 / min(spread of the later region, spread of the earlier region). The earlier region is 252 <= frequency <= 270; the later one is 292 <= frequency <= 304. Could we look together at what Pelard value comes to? 13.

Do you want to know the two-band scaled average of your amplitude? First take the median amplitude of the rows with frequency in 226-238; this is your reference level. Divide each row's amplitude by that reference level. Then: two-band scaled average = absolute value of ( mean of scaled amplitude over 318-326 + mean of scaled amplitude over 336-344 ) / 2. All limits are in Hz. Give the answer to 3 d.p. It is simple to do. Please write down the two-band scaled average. 0.947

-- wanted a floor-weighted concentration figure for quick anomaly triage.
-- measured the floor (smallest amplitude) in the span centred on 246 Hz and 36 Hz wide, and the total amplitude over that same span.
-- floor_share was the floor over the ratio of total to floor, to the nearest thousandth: 0.697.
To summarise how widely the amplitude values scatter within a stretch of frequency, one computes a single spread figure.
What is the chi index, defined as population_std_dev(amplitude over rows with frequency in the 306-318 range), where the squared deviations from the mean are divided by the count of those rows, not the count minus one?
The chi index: 0.47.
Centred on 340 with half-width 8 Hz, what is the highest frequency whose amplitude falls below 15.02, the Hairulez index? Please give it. 347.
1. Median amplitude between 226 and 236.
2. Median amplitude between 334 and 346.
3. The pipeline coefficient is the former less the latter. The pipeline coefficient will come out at 1.5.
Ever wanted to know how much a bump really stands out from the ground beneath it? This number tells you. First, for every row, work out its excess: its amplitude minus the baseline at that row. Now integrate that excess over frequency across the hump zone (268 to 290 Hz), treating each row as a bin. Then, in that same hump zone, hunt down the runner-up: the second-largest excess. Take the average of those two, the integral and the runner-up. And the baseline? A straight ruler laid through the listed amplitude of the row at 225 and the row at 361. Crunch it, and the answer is -6.6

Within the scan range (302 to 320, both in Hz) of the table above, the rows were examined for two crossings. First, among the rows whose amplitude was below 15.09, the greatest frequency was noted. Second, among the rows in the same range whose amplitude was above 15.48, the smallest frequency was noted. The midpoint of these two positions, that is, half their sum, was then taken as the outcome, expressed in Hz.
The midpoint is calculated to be 312 Hz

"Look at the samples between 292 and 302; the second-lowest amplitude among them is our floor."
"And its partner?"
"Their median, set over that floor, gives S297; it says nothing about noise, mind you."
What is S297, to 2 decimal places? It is 1.01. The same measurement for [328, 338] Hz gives 1.01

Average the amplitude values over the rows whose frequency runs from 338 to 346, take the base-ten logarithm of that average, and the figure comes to 1.169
